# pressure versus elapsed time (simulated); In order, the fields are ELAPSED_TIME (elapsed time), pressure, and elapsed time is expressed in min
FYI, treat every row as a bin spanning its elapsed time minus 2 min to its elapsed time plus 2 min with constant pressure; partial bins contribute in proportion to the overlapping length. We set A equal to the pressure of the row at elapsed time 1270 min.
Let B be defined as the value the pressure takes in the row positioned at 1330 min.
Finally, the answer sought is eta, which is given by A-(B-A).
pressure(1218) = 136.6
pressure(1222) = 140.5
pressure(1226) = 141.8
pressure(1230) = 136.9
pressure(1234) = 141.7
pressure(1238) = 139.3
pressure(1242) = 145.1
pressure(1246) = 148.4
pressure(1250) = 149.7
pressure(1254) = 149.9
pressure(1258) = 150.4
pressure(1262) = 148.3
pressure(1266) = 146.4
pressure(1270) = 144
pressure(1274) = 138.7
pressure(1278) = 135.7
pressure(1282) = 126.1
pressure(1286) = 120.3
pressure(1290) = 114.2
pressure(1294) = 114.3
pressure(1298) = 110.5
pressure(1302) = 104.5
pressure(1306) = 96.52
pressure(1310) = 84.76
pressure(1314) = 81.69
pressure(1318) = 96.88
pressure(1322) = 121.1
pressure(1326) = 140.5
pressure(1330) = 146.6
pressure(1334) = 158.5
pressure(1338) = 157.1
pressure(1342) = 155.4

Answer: 141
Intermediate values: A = 144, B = 146.6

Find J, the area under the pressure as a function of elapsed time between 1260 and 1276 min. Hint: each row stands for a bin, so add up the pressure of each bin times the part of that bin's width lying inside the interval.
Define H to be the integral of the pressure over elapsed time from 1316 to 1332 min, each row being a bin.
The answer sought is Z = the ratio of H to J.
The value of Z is 0.9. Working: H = 2020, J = 2310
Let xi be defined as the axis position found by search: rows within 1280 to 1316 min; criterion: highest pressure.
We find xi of 1282 min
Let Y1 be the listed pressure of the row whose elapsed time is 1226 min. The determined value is 141.8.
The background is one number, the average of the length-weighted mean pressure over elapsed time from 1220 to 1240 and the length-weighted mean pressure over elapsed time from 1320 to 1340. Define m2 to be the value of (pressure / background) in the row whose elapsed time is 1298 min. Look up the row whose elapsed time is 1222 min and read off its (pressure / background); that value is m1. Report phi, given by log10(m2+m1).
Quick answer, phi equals 0.246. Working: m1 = 0.99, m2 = 0.78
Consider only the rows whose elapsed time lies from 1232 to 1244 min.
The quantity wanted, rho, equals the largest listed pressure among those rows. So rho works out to 145.1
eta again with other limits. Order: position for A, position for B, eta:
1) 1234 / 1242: 138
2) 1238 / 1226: 137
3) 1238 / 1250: 129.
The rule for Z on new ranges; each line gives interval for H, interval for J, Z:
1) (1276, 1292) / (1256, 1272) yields 0.8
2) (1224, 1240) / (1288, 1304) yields 1.3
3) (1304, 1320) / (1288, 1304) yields 0.8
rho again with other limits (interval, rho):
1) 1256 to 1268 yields 150.4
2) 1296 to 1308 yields 110.5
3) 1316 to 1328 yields 140.5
